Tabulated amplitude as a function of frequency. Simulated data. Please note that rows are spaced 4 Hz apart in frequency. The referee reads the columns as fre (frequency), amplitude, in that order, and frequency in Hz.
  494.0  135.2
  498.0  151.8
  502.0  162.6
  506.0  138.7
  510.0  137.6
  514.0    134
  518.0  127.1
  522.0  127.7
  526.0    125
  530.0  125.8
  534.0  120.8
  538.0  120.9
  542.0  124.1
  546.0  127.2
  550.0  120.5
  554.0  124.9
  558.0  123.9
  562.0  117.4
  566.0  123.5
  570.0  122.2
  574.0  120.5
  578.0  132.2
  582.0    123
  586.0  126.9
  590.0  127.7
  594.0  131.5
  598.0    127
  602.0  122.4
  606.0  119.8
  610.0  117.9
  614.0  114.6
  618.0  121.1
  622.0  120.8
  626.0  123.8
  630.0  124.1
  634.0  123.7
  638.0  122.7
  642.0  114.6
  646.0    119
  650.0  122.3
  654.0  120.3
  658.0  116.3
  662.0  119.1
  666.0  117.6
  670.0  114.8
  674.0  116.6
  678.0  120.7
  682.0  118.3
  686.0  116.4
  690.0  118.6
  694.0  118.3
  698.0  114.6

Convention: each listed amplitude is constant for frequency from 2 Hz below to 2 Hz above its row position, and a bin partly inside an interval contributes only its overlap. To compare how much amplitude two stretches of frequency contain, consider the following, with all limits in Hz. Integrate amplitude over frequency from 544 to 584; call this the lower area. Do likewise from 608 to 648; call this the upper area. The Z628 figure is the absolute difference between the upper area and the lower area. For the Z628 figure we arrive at 132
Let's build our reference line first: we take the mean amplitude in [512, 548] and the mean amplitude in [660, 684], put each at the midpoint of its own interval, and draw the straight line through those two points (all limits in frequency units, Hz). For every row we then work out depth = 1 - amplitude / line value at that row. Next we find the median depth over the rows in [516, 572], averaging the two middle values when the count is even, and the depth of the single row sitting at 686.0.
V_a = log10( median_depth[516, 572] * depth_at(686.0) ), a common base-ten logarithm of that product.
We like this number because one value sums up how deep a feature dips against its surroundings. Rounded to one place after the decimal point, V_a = -4.5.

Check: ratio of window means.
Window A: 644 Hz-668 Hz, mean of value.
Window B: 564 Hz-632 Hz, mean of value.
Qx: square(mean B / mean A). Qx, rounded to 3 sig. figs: 1.07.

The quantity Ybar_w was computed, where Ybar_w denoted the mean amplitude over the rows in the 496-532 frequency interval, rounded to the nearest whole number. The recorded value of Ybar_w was 137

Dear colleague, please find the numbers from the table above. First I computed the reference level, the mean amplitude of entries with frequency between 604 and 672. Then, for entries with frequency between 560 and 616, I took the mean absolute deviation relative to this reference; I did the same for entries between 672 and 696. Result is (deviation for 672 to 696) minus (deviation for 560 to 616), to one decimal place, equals -3.2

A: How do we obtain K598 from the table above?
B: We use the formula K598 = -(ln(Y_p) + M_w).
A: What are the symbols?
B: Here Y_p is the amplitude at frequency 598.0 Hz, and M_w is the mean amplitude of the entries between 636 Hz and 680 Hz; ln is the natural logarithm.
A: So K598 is -123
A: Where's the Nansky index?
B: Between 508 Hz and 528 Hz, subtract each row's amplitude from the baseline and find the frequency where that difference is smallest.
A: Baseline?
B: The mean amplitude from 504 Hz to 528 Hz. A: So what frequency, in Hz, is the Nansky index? 510.0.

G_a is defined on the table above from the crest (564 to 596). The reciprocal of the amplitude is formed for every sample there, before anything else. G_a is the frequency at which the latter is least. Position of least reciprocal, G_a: 578.0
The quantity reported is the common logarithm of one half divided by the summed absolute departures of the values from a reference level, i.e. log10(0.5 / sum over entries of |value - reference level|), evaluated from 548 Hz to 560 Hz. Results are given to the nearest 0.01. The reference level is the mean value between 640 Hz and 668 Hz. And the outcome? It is -1.44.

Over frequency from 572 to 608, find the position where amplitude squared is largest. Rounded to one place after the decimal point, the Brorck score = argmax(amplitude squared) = 578.0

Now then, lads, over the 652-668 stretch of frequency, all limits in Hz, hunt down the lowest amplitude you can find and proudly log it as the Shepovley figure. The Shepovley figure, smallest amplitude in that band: 116.3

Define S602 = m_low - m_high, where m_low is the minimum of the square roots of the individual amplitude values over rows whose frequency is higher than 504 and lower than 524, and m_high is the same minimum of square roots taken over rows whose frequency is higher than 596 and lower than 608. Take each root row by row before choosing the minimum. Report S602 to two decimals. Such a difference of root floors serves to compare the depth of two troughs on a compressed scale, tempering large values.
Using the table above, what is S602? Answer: 0.33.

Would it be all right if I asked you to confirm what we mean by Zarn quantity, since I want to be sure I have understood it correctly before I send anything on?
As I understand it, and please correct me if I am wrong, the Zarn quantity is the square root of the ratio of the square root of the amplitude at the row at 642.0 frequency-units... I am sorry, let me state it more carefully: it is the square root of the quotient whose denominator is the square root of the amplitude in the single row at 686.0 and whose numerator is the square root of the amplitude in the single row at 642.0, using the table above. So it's 1.00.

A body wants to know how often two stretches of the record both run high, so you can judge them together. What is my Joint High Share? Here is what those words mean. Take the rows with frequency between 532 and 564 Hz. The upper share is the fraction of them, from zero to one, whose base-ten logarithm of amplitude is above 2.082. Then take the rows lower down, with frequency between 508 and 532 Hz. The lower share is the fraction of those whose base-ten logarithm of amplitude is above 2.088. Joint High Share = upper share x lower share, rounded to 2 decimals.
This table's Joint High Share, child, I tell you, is 0.75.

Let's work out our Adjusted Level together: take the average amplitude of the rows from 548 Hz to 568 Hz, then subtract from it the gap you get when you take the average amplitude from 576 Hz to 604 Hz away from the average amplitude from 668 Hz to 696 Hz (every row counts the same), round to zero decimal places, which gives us 132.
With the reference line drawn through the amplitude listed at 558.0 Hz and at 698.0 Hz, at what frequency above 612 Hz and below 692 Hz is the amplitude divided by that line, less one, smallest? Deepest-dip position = 614.0 Hz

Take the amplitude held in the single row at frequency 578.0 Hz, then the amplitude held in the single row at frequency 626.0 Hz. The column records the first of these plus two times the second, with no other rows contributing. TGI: 380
